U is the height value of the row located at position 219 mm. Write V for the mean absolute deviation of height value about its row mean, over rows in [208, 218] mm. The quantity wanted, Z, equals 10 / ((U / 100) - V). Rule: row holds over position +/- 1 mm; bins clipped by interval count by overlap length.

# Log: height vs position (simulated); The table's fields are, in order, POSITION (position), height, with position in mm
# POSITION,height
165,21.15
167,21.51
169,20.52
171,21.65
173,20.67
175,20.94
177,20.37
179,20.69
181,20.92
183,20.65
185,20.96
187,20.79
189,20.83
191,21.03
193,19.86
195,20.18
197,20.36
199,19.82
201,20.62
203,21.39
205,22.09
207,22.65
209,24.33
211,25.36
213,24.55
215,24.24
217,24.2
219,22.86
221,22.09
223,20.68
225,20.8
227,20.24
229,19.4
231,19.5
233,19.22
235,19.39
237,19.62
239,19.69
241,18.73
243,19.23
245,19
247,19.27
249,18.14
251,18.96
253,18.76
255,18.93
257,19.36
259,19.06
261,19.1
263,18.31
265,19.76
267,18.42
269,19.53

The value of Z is -94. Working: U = 22.86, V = 0.34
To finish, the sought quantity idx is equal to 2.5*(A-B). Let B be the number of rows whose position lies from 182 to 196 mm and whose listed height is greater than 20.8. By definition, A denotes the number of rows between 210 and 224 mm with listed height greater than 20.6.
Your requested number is 10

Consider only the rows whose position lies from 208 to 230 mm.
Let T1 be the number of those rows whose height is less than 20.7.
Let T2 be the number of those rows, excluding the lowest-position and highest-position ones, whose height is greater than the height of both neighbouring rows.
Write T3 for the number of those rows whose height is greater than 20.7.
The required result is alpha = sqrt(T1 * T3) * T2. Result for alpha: 9.8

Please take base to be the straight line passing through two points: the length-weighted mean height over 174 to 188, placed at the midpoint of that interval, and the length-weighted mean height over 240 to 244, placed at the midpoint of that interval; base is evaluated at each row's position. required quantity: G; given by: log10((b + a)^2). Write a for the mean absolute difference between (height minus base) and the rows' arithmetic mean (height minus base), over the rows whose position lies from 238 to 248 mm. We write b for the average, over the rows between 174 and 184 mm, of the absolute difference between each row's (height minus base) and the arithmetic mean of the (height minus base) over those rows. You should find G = -0.74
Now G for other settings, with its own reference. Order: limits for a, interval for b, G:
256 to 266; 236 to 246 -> -0.42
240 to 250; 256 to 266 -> -0.30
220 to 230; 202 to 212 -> 0.61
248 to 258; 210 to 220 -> -0.13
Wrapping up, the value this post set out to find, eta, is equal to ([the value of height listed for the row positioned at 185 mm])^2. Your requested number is 439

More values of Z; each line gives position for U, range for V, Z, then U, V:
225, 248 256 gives -141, 20.8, 0.28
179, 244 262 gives -455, 20.69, 0.23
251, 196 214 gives -7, 18.96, 1.66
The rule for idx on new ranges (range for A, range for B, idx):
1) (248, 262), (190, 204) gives -5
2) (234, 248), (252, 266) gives 0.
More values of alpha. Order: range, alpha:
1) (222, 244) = 9.5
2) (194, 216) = 10.6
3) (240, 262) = 0.0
